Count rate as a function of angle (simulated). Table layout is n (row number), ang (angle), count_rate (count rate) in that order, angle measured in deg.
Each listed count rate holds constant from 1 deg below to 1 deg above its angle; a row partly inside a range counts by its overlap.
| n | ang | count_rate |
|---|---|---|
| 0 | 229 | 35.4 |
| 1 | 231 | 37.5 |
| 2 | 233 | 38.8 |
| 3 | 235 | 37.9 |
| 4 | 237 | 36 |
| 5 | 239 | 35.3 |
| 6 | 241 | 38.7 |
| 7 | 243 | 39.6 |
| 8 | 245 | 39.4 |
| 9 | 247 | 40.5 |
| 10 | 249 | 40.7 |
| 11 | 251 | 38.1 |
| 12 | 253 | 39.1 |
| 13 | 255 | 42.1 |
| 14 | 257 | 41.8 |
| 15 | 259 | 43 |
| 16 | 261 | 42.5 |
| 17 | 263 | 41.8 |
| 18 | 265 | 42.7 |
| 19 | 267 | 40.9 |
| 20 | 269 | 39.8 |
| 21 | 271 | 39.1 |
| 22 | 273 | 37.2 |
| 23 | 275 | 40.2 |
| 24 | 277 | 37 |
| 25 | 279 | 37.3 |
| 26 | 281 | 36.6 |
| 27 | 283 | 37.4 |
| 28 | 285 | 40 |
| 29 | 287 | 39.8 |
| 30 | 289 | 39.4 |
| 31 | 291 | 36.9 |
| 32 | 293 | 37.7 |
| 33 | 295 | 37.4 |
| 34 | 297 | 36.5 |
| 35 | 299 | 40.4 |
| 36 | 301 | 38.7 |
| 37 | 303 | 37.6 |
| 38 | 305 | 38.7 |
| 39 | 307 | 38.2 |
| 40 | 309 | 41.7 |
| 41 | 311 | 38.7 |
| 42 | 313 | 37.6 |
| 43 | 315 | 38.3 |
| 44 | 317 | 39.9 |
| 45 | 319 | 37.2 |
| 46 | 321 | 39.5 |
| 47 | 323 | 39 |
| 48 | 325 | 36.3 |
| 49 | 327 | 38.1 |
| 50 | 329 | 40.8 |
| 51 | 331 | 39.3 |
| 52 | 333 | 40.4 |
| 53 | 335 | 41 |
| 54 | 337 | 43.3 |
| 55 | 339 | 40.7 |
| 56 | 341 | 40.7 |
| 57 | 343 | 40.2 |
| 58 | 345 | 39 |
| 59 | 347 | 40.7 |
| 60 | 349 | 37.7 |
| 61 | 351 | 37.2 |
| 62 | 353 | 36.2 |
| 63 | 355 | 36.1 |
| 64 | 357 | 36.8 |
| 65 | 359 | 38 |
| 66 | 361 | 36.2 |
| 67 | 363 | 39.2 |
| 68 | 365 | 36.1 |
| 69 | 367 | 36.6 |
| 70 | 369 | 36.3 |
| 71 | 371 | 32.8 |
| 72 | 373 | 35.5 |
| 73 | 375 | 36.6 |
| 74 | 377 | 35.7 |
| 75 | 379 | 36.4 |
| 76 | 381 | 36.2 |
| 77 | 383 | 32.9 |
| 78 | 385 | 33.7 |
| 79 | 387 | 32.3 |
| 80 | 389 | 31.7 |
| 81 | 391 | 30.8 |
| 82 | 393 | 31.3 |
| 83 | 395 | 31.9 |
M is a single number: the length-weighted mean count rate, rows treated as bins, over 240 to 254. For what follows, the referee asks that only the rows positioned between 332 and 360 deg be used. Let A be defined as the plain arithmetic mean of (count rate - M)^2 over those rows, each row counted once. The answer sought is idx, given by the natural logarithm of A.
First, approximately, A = 4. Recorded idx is 1.50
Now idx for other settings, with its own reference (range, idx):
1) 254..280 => 1.67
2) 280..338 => 1.13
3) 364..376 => 2.78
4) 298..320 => 0.72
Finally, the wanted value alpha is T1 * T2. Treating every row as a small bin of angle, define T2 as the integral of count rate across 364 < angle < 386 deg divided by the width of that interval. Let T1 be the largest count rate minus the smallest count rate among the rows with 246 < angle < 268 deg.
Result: 173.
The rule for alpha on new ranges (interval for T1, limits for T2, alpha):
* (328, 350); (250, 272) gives 230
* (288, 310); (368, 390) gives 180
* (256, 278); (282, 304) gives 230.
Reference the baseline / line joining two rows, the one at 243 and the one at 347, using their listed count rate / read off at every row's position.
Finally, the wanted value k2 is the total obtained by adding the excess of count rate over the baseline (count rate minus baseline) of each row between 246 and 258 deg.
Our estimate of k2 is 4.1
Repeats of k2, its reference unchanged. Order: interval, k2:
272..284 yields -14.1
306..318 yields -7.6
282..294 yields -9.3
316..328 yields -12.6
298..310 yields -6.2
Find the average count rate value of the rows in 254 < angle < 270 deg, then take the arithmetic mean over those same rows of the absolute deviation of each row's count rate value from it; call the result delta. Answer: 0.75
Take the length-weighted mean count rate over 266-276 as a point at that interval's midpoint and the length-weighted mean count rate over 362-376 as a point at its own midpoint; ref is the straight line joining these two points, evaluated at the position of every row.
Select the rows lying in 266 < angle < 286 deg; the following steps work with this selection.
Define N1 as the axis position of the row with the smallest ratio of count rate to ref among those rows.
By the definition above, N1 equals 281 deg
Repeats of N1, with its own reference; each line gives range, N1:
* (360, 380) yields 371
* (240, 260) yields 251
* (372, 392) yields 391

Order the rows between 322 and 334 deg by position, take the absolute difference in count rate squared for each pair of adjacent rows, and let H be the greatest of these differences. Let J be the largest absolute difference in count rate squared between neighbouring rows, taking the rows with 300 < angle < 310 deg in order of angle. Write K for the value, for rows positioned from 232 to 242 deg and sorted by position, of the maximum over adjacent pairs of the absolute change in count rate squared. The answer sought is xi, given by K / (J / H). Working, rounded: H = 213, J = 280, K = 252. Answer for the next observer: 192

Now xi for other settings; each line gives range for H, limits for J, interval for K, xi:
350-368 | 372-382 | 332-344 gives 643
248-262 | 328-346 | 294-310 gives 335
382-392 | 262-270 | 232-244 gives 154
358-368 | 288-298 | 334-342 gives 267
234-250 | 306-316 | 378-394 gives 205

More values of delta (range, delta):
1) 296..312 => 1.12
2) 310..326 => 0.96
